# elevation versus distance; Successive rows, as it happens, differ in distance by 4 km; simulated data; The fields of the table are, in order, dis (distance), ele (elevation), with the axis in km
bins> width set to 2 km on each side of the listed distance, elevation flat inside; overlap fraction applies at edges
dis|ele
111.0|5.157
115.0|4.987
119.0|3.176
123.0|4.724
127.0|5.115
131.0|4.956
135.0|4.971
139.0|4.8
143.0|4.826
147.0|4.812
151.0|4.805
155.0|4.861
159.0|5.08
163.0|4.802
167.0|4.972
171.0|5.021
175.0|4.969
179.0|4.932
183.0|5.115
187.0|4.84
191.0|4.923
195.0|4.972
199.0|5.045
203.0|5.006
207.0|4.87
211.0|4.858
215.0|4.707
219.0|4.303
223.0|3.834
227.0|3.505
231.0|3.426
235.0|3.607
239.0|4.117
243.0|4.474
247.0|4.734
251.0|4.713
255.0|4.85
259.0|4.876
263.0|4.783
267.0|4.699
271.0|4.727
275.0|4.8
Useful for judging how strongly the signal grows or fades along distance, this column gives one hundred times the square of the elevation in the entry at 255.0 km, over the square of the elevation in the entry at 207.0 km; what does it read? 99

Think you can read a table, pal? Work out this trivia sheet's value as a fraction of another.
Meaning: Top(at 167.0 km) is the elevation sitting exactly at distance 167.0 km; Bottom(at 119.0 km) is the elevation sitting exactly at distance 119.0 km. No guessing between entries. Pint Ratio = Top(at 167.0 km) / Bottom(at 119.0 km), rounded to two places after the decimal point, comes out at 1.57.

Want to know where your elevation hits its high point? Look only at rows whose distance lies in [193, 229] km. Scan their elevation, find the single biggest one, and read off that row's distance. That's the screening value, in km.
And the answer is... 199.0 km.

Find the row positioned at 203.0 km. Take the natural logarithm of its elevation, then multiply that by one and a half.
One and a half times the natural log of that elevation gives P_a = 2.42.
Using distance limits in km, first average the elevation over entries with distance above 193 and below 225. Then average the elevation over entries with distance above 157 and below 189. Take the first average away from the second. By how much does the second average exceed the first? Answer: 0.3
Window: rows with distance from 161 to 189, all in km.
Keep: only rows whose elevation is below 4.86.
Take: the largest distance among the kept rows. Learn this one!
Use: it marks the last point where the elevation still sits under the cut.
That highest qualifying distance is 187.0 km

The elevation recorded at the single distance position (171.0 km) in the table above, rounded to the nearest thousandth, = 5.021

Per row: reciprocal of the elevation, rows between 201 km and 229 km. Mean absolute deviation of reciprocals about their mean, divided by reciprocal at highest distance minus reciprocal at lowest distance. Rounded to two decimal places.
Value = 0.31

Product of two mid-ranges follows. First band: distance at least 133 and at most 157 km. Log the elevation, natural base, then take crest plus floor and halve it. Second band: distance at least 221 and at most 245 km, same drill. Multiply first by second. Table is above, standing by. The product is 2.16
